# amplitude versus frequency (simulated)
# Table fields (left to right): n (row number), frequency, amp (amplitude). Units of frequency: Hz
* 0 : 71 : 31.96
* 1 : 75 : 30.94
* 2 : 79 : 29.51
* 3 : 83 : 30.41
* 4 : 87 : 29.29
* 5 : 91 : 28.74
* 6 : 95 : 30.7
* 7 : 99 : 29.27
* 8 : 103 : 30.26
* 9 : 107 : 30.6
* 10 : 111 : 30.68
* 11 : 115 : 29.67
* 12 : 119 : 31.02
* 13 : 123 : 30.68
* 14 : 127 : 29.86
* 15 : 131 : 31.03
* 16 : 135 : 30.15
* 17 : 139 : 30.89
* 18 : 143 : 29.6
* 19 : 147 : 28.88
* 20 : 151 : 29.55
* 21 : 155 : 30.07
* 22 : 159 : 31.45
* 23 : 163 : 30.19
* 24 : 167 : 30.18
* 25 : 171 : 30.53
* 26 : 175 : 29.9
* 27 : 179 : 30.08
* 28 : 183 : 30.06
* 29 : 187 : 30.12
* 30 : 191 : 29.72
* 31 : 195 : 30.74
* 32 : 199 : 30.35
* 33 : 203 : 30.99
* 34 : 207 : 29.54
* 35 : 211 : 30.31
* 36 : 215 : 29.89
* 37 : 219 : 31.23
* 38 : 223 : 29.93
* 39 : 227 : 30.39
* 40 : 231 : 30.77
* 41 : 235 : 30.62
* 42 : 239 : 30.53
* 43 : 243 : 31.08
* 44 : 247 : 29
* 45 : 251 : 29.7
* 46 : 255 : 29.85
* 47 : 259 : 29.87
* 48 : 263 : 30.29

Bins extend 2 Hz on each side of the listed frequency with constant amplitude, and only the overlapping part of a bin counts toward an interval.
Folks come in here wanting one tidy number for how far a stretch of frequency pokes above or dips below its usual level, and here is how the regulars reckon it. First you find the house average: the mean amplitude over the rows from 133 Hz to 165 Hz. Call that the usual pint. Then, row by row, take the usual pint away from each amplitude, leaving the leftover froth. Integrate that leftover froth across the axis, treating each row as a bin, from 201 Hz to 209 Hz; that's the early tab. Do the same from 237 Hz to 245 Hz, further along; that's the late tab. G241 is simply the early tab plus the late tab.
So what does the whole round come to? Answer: 7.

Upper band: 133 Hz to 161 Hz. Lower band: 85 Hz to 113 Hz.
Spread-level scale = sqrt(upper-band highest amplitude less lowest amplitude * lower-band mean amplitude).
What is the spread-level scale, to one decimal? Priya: 8.8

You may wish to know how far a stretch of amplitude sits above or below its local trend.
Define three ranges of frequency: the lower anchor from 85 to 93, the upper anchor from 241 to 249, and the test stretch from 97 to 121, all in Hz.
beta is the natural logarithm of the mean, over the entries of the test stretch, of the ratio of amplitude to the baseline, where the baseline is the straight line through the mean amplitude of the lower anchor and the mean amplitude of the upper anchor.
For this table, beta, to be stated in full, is 0.037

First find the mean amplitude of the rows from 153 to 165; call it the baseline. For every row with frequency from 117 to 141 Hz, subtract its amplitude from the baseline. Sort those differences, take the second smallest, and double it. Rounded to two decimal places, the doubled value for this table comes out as -0.90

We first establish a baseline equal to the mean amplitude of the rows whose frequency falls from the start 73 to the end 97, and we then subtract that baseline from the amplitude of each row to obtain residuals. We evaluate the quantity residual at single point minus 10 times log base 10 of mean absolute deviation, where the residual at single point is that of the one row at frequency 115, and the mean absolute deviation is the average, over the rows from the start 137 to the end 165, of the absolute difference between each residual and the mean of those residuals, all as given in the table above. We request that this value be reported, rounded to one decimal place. 1.6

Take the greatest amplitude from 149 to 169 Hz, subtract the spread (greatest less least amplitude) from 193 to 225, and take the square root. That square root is 5.455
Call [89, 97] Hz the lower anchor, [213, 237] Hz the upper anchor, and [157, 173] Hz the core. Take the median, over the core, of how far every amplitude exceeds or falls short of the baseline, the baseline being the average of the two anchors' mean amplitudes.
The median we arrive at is 0.26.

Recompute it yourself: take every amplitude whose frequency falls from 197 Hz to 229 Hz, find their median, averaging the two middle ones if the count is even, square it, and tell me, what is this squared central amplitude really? 920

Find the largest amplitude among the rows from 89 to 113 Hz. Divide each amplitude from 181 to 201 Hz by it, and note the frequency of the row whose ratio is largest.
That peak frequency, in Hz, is 195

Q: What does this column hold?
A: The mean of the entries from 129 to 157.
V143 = 30.0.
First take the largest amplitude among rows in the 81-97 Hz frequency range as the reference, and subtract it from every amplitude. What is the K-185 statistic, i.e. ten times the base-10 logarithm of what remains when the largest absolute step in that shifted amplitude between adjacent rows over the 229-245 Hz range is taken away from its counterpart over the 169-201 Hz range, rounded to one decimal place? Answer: -3.3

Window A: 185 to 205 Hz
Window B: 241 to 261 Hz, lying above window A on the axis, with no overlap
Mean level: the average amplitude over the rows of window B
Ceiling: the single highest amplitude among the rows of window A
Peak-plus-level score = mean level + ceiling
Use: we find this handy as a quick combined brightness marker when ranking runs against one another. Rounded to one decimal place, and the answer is 60.9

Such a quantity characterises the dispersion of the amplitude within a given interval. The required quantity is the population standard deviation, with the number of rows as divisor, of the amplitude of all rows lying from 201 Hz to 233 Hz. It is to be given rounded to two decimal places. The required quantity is 0.55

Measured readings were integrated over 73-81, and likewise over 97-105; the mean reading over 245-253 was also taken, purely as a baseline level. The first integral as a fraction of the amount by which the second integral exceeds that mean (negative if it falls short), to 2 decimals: 1.16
